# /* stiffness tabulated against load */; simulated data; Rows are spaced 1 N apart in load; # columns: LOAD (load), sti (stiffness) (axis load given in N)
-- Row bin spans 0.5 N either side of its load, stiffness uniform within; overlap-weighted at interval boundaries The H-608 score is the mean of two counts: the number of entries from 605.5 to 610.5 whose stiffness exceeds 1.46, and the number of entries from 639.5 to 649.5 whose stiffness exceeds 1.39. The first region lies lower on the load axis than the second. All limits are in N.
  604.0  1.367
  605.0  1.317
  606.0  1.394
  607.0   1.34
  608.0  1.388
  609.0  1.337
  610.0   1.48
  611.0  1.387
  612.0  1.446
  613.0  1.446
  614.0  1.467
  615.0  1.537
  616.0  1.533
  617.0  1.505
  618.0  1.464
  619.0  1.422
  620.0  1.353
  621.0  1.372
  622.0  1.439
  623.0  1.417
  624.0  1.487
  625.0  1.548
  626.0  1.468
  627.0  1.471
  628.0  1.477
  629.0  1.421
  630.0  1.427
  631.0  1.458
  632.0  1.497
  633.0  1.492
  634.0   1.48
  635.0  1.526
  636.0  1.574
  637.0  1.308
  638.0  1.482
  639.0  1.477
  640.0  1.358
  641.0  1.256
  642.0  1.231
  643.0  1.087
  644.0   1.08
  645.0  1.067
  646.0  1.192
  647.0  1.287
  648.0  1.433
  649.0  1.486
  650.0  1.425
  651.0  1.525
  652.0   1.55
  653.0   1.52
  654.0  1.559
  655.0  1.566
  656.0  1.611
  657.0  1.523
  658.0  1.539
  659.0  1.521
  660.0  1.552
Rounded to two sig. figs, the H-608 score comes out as 1.5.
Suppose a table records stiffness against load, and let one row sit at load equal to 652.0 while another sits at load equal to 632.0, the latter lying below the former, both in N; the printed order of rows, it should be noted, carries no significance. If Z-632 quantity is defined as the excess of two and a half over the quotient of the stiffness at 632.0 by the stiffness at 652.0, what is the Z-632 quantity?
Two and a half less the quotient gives 1.53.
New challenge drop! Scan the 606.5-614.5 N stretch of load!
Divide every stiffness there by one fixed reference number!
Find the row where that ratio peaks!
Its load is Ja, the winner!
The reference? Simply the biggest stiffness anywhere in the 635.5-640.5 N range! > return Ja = 610.0 N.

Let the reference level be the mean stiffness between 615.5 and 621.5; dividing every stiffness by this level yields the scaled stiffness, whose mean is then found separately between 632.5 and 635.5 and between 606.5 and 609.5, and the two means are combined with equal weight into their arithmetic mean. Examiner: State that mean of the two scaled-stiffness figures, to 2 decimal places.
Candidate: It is 0.99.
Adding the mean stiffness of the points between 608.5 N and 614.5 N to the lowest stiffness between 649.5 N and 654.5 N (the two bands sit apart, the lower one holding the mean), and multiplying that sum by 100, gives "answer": 285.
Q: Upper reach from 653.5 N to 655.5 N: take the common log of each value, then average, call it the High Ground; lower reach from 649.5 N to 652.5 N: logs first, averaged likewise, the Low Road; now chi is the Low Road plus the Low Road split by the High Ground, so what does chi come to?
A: 1.08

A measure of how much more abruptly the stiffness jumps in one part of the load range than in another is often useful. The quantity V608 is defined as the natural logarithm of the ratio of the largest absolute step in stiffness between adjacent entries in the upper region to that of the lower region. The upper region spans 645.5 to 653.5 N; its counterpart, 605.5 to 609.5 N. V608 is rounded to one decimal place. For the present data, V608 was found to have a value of 1.0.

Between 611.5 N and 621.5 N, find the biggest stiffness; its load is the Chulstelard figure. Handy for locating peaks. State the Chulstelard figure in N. 615.0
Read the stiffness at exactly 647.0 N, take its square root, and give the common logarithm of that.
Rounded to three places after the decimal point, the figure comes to 0.055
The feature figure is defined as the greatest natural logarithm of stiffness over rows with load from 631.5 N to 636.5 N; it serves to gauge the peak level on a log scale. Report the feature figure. 0.45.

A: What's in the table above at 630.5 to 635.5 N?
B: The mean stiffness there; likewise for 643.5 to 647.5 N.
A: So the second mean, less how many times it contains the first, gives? 0.381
